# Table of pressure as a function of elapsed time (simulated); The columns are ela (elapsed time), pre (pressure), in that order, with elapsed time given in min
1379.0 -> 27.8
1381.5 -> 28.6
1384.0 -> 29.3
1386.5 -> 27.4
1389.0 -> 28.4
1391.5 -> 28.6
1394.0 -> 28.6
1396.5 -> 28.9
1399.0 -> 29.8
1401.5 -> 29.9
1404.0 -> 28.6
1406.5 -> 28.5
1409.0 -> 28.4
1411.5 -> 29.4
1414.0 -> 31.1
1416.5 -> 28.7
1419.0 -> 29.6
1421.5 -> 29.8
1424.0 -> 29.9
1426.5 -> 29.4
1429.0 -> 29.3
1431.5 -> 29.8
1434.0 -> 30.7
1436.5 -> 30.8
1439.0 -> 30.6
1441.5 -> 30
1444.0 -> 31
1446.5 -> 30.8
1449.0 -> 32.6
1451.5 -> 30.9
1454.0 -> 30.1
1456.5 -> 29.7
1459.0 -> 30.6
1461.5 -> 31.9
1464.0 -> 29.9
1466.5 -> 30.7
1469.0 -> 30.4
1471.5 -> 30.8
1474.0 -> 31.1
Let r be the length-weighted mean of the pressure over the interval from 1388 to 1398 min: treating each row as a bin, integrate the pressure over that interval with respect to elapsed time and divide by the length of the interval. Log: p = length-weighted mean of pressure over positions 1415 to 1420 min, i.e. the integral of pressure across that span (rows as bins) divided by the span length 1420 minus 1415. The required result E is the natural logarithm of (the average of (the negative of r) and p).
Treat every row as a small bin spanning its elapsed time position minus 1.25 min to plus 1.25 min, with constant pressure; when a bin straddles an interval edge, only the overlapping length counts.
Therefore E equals -1.26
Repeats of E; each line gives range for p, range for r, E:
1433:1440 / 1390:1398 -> -0.01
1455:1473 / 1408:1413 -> -0.26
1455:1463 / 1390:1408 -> -0.15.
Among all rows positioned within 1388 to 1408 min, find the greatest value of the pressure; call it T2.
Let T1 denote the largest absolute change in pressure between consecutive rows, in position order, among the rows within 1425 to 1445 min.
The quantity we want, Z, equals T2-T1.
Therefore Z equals 28.9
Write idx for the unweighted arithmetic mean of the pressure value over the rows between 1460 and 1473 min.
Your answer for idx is 30.7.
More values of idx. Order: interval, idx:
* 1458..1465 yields 30.8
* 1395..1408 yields 29.1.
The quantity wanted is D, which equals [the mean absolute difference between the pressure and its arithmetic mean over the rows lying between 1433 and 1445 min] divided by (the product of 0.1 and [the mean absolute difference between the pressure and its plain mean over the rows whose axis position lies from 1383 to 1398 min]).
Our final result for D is 6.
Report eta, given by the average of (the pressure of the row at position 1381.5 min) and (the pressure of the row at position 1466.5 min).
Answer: 29.65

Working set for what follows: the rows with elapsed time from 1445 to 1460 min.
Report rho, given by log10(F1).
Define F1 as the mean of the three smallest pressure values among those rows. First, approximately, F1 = 30.1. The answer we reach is 1.48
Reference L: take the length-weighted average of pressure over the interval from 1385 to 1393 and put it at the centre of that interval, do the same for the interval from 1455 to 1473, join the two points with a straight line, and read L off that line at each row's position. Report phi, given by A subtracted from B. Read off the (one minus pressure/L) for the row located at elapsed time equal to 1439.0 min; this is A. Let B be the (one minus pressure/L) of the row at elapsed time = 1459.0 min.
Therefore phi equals 0.02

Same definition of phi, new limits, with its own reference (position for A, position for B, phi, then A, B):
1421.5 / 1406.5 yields 0.03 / -0.020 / 0.008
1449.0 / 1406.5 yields 0.09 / -0.083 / 0.008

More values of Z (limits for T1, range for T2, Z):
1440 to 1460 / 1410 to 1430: 29.3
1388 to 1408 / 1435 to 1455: 31.3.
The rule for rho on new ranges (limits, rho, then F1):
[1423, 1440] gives 1.47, 29.5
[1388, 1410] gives 1.45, 28.4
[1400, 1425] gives 1.45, 28.5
